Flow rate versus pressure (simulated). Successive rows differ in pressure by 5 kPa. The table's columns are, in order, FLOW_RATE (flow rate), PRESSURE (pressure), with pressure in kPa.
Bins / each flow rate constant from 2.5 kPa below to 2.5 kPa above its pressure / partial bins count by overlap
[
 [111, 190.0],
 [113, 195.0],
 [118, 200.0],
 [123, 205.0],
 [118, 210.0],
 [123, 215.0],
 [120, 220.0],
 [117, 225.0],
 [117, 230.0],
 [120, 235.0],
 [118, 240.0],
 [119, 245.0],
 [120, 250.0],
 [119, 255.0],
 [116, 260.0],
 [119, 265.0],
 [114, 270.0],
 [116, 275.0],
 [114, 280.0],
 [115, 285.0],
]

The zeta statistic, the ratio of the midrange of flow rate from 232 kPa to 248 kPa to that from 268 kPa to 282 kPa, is 1.03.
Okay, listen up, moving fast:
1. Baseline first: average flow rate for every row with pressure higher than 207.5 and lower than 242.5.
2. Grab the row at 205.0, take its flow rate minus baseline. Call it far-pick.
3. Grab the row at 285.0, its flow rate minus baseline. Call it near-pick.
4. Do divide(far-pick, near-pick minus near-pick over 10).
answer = -1.1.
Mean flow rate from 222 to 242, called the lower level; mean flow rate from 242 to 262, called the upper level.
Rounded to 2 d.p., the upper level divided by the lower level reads 1.00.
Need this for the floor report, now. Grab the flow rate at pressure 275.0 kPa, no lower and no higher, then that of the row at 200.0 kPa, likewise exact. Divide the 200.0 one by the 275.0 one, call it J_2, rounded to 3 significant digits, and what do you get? 1.02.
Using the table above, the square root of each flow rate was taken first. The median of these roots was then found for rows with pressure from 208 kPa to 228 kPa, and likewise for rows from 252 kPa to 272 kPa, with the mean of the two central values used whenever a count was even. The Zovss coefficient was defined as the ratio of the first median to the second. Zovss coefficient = 1.01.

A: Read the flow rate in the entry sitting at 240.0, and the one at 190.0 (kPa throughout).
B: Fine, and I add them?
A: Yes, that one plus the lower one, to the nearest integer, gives 229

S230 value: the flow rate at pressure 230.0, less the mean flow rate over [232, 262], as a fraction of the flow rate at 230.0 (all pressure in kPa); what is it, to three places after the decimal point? -0.014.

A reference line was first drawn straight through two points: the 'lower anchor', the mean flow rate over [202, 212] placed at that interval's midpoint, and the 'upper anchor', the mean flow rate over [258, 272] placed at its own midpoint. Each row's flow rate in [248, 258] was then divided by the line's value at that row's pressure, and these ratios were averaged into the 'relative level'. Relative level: 1.02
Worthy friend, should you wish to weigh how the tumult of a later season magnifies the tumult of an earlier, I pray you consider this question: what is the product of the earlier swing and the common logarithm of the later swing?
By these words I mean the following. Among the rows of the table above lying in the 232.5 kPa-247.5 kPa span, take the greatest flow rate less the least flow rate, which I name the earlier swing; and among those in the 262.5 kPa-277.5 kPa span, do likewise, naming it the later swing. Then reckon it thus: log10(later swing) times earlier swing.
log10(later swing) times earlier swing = 1.4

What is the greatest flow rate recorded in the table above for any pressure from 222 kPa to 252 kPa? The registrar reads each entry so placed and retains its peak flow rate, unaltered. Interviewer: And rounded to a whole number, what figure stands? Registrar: 120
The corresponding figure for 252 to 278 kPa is 119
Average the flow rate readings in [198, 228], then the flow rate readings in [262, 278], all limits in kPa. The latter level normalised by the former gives 0.97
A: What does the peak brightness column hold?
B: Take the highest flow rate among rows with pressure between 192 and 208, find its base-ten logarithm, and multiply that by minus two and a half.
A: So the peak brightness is -5.22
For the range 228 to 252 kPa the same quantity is -5.20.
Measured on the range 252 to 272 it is -5.19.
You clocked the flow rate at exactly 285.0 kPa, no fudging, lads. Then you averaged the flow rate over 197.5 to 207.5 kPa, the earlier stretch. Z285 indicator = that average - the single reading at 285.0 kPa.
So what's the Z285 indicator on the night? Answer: 5.5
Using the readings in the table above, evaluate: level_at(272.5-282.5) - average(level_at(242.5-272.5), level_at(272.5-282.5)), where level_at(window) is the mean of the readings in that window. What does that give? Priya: -1.4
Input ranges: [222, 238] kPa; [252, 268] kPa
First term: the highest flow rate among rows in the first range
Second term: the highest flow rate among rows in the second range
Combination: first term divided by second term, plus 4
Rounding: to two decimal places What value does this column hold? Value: 5.01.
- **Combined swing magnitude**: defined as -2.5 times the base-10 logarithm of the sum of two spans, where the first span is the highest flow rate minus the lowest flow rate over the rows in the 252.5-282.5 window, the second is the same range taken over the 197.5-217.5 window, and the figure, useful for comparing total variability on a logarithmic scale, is -2.50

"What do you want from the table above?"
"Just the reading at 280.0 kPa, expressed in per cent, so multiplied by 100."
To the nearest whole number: 11400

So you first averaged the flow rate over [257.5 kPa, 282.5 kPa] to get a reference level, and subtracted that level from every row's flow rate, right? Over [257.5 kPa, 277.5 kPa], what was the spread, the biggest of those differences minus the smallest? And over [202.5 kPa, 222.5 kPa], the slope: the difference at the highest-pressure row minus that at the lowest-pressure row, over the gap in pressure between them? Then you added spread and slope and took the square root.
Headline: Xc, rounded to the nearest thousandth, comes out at 2.191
